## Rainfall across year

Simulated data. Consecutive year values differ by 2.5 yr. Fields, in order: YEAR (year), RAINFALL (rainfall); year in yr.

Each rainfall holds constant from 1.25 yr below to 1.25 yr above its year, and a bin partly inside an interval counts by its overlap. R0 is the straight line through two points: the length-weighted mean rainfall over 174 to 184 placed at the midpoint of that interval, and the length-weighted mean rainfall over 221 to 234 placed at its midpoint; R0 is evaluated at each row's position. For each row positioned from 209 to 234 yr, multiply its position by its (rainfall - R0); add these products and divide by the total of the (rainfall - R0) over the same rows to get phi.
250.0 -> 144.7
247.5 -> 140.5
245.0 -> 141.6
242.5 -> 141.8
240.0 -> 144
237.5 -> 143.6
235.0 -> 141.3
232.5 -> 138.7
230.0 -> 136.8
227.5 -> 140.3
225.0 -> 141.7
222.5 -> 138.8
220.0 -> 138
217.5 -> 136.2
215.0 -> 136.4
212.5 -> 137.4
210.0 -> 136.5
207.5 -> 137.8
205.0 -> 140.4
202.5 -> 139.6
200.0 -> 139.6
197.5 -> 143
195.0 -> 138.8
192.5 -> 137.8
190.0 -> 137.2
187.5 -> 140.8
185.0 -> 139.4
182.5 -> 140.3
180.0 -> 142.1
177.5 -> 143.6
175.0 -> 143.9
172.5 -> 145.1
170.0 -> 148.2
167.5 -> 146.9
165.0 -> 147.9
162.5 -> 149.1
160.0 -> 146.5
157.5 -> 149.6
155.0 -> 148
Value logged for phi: 215.1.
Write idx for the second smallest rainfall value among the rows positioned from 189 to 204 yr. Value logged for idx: 137.8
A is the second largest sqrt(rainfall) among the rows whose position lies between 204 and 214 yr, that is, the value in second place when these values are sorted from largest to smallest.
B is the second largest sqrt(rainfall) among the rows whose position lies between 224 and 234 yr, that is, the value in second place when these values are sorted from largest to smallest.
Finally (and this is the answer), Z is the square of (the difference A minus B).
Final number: 0.011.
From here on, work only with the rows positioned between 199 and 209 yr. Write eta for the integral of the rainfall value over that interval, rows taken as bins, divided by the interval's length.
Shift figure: 139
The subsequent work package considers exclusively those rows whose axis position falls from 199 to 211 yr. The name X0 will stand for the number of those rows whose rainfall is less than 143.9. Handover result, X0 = 5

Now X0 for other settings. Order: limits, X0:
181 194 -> 5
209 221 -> 5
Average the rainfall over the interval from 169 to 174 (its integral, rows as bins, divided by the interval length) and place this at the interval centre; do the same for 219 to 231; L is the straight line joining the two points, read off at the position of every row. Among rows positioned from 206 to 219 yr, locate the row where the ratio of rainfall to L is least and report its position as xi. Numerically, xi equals 210.0 yr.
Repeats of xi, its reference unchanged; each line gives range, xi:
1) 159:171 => 160.0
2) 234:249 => 235.0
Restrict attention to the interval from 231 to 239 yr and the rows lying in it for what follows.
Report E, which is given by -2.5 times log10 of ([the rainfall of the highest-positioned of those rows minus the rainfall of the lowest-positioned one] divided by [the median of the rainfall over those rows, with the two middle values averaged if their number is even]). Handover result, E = 3.6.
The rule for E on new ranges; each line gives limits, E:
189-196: 4.8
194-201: 5.6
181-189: 6.1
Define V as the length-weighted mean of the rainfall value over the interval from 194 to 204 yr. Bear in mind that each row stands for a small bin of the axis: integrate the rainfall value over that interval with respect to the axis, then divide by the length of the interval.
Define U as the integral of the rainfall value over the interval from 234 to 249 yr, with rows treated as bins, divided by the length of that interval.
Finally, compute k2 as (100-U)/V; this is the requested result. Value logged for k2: -0.301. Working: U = 142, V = 140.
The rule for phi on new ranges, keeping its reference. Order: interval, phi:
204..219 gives 212.6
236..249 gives 241.6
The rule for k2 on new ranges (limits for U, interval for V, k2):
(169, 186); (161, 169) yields -0.292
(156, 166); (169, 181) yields -0.334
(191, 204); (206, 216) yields -0.290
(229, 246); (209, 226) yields -0.299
